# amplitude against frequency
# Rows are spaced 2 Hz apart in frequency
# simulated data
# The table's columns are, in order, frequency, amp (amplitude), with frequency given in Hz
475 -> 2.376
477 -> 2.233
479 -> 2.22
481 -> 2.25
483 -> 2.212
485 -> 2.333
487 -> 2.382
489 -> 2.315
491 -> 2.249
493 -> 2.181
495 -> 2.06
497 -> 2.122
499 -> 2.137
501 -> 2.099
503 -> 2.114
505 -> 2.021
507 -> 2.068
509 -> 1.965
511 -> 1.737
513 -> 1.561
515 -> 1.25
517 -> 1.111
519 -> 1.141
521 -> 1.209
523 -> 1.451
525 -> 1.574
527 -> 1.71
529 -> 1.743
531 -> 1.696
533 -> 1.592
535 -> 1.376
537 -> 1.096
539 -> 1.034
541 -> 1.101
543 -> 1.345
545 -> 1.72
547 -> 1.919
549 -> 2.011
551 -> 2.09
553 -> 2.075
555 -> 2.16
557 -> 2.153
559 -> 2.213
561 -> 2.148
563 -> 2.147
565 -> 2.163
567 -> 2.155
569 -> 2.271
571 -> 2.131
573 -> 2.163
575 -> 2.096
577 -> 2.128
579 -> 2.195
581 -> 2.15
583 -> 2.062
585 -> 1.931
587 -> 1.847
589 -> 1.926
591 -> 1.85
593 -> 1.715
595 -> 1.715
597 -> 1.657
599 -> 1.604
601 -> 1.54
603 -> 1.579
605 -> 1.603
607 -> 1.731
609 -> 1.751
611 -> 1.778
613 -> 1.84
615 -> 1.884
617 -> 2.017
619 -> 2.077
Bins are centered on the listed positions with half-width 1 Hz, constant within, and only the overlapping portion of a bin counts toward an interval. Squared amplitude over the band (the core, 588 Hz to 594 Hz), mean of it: 3.4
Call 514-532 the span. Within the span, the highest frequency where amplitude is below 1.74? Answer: 531 Hz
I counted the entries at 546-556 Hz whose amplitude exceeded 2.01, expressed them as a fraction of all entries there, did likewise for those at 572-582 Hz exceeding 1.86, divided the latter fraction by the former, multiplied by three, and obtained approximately 3.75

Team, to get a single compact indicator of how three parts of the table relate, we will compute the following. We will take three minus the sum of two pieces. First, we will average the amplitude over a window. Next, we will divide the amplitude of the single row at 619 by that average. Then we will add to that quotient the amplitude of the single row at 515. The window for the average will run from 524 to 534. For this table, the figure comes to 0.50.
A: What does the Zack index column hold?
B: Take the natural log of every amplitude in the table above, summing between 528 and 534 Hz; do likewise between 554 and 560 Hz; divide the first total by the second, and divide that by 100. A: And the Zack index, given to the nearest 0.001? 0.007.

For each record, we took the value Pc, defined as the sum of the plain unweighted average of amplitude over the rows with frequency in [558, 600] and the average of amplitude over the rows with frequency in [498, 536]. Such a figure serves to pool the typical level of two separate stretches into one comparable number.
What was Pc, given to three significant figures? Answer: 3.67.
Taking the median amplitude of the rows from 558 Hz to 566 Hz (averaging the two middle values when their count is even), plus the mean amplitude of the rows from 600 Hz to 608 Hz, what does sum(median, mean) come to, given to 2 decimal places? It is 3.77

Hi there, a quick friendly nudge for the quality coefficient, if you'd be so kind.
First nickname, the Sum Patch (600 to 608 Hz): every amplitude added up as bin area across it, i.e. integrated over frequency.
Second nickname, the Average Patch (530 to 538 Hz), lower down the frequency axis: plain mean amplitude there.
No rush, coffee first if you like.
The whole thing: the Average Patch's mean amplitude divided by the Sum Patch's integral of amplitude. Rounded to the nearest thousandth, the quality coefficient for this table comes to 0.112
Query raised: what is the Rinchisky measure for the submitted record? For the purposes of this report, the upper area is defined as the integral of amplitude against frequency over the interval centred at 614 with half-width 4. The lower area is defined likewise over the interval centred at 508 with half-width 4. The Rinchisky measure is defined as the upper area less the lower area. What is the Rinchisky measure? -1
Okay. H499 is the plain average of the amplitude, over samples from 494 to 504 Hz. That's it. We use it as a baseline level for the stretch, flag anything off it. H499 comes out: 2.11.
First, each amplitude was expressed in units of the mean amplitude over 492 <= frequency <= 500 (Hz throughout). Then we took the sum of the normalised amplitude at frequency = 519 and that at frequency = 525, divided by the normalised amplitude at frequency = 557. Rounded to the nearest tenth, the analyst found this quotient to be 1.3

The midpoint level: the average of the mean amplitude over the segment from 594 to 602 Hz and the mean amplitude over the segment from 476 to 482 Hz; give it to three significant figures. 1.93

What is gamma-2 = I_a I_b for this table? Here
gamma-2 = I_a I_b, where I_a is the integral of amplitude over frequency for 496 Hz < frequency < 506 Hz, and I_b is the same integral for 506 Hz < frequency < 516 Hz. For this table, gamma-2 360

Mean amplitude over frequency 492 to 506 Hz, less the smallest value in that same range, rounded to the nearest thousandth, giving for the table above 0.084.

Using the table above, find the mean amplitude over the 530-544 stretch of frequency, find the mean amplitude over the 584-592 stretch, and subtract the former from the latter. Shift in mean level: 0.6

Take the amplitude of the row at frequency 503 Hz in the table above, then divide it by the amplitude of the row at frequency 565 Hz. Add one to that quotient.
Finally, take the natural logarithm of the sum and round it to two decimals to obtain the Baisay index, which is 0.68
